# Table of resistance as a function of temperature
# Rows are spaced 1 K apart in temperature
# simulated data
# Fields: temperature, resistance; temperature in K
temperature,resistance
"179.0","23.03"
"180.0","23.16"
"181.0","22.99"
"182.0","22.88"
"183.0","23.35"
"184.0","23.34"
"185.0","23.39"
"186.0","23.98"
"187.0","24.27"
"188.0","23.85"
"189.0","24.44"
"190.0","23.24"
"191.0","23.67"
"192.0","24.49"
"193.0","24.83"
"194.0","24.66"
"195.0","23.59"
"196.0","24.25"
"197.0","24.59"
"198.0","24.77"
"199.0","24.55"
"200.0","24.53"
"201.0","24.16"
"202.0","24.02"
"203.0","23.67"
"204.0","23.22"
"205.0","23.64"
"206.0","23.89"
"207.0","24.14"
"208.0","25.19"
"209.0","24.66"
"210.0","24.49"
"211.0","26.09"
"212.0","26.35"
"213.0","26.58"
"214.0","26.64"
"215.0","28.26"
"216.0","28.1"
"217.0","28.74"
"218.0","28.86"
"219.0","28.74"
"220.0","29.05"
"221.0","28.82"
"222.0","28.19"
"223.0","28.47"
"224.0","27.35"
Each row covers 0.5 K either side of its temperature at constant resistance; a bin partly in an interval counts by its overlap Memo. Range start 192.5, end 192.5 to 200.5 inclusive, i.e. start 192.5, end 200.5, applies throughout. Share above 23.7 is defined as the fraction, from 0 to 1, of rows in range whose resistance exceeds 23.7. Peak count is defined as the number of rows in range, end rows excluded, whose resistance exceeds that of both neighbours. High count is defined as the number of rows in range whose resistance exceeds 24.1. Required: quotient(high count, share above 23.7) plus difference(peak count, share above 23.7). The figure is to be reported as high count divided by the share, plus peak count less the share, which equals 8.1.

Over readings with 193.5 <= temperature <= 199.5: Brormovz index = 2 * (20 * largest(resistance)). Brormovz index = 991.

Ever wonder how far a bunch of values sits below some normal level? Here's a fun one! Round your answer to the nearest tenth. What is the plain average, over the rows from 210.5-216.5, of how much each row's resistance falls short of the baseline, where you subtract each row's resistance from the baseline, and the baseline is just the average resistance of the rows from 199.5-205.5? -3.1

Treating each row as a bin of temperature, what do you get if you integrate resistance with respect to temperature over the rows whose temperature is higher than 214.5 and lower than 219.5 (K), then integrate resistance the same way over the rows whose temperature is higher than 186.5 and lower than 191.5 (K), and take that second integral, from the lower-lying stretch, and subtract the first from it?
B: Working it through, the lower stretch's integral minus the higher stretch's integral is -23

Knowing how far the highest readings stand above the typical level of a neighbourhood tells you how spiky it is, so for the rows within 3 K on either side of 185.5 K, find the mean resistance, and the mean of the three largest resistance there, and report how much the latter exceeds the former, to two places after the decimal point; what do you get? 0.34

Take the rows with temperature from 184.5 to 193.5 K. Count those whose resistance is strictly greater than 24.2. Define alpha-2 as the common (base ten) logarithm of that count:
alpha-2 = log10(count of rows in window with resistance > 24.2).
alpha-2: 0.60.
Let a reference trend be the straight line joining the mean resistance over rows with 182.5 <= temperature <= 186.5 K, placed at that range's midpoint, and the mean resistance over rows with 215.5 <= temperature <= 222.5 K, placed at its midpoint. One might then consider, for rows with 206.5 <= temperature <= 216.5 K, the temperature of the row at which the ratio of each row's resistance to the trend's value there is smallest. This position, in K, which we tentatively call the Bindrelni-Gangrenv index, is 210.0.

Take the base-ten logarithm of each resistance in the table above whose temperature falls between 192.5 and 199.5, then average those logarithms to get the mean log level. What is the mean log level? 1.39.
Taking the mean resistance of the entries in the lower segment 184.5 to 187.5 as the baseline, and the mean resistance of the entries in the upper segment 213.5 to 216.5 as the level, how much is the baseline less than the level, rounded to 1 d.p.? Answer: 3.8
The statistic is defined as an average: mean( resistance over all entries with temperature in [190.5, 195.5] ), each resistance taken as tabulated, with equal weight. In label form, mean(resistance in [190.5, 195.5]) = 24.2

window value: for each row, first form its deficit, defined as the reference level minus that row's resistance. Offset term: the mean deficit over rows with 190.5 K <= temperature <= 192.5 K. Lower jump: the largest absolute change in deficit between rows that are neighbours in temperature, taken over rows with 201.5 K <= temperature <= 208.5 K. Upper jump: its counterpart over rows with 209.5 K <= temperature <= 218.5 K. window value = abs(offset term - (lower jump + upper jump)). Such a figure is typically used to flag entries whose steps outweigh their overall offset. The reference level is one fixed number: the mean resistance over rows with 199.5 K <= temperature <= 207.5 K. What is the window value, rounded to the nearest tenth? 2.8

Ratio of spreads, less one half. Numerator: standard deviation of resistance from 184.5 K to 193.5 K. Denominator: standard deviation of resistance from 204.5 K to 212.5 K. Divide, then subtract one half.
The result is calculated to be 0.04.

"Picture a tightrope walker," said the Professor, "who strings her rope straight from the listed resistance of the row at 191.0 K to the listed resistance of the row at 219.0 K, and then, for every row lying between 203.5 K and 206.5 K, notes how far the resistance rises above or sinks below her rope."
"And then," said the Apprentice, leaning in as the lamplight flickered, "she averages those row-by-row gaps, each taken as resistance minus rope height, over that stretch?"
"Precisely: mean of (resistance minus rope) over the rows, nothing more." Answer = -2.6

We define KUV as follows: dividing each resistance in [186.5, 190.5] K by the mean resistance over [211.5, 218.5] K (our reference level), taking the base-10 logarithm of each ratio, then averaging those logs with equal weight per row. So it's -0.0624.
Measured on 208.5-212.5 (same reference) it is -0.0371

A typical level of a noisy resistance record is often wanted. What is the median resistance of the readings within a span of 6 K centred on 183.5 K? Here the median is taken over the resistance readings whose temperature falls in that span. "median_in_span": 23.3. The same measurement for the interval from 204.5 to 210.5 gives 24.3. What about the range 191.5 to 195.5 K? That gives 24.6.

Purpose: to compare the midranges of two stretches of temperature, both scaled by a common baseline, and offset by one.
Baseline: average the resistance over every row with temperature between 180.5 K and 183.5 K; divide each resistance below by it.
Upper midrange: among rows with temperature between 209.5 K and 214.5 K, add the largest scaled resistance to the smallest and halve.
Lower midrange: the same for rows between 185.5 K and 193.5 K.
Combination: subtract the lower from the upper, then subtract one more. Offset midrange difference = -0.934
